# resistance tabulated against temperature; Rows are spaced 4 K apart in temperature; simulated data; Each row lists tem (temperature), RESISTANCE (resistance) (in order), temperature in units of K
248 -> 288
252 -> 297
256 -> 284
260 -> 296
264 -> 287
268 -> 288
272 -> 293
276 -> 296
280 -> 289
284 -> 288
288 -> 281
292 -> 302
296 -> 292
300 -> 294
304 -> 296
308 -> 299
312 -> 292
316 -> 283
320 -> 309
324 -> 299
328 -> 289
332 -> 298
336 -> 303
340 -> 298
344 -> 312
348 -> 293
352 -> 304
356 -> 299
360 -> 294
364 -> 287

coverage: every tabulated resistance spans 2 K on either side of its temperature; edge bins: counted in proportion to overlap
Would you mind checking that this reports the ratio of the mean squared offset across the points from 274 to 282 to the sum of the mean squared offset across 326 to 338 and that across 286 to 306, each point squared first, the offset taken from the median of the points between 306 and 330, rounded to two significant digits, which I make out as 0.24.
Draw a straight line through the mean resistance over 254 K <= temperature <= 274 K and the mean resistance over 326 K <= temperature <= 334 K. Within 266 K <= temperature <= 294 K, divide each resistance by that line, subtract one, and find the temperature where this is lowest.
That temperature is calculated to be 288 K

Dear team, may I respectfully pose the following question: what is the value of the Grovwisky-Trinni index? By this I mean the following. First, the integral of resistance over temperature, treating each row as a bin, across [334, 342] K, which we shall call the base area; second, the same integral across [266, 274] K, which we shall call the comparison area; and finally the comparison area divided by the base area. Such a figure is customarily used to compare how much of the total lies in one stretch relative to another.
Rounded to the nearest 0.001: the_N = 0.967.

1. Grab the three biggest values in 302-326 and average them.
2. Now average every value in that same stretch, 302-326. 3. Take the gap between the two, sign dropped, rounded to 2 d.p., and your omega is 6.00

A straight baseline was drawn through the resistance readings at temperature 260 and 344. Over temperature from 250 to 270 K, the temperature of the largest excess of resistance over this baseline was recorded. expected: 252 K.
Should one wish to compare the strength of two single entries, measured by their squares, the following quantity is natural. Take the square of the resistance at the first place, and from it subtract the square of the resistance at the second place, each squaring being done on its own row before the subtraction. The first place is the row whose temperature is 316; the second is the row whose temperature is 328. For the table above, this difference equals -3432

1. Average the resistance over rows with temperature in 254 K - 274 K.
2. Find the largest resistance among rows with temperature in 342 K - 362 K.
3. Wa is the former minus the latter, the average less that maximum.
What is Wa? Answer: -22.4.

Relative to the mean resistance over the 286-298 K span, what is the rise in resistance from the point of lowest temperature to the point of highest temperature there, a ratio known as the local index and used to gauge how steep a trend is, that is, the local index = 0.038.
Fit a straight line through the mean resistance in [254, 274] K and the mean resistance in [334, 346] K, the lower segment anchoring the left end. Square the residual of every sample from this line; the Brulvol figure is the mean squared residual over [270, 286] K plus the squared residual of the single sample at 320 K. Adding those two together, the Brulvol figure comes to 89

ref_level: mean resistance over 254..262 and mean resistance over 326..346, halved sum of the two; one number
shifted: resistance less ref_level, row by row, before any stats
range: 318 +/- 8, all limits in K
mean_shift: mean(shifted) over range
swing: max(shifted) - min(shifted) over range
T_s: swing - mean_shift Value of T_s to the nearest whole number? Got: 25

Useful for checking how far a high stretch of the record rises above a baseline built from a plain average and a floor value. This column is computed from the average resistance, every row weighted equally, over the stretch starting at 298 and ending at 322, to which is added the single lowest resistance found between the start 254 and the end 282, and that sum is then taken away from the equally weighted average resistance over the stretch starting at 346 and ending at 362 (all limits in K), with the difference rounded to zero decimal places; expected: -282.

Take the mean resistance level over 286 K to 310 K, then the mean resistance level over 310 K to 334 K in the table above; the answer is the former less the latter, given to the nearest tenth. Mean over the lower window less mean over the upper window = -1.0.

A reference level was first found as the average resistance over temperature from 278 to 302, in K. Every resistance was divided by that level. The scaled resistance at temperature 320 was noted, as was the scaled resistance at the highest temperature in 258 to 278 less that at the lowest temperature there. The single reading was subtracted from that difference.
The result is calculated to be -1.06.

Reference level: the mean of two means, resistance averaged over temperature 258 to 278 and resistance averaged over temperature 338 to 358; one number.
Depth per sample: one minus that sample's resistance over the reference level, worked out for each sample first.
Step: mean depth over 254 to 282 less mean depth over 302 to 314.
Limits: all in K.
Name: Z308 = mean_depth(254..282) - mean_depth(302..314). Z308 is 0.018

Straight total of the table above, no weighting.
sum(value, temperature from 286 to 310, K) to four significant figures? 1764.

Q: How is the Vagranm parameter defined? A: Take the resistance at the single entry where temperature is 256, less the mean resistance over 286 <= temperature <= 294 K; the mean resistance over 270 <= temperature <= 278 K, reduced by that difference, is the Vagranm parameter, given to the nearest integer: 302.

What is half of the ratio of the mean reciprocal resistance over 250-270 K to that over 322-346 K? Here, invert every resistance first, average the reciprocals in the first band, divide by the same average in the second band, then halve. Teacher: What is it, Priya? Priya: 0.516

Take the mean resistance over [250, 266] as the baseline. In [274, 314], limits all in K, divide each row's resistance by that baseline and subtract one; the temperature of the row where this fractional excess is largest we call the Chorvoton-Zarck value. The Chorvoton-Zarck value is 292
